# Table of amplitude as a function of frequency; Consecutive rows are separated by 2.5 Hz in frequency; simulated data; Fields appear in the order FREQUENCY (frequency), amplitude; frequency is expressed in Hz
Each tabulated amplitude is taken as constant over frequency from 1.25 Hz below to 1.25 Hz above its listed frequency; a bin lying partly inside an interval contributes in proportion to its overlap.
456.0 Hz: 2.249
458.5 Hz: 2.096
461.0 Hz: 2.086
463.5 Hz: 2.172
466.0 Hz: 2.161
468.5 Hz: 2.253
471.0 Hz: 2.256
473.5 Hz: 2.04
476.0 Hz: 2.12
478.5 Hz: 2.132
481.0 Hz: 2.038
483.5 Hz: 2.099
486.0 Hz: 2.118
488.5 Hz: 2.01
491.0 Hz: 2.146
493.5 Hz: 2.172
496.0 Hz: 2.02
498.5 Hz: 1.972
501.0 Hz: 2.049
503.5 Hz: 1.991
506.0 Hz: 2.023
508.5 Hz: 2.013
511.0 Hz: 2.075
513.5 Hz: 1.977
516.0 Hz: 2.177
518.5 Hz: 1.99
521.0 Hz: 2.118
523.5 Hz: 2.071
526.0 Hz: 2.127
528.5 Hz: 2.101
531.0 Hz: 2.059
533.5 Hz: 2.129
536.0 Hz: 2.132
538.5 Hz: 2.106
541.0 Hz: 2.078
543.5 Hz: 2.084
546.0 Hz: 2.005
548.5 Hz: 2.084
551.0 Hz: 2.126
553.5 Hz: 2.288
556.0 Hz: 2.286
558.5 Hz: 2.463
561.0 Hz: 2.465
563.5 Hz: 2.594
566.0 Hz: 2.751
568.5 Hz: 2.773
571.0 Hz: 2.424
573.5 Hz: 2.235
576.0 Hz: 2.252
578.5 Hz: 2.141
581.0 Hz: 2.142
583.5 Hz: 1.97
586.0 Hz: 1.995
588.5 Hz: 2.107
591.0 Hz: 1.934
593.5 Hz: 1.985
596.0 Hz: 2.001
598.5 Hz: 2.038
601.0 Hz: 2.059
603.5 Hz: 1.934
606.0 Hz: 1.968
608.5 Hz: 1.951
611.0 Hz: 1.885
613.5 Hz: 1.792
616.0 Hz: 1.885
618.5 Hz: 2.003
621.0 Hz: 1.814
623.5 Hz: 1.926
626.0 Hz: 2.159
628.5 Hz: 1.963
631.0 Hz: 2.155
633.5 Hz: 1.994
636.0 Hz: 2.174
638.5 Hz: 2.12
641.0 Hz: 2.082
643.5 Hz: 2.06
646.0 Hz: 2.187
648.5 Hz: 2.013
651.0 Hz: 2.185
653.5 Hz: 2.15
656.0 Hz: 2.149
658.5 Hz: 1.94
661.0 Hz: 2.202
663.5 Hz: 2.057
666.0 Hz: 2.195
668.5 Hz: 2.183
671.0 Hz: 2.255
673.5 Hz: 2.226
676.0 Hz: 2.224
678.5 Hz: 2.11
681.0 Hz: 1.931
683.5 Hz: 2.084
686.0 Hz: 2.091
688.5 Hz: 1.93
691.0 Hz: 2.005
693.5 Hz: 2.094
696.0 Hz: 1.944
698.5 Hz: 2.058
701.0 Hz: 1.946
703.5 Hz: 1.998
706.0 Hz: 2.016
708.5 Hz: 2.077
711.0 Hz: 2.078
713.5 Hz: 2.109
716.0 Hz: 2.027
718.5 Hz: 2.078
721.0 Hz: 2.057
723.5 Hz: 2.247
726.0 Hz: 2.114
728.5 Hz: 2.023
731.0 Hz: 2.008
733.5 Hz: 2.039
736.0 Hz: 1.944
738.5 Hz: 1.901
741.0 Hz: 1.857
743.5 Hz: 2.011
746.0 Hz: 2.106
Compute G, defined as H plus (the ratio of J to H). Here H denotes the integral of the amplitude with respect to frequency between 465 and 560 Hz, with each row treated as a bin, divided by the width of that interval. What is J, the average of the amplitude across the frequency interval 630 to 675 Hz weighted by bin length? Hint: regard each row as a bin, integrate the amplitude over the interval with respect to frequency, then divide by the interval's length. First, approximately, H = 2.11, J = 2.13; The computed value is 3.12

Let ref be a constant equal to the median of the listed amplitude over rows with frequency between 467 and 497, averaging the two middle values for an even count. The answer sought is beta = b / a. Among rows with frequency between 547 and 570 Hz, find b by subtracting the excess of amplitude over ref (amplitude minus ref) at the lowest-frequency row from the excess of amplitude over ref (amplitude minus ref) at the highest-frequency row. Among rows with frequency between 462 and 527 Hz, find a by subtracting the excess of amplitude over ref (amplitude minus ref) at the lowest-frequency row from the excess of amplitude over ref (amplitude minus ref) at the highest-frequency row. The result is -15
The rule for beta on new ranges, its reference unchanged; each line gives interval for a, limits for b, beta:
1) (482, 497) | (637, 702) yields 2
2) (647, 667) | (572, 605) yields -2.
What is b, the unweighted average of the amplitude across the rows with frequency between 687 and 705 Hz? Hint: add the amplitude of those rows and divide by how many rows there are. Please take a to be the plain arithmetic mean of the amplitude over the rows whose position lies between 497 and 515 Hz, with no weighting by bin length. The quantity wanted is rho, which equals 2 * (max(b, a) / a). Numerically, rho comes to 2.00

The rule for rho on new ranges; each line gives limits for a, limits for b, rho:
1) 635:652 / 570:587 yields 2.05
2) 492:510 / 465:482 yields 2.11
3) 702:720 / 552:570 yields 2.45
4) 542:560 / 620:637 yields 2.00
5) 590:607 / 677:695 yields 2.05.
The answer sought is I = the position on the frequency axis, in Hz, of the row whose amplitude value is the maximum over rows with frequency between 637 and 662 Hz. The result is 661.0 Hz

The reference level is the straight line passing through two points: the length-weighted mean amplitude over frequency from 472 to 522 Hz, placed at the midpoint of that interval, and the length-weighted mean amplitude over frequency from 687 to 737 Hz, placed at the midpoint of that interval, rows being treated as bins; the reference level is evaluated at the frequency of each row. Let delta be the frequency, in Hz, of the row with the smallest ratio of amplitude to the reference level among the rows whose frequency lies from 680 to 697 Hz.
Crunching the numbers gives 688.5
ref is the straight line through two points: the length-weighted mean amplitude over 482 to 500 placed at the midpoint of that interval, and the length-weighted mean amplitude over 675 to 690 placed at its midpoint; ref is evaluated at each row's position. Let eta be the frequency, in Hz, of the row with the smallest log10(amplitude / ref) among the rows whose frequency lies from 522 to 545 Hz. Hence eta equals 531.0 Hz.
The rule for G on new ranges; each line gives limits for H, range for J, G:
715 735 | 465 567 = 3.11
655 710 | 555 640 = 3.10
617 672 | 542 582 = 3.20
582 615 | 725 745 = 2.98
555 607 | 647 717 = 3.16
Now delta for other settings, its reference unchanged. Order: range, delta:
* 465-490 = 488.5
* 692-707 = 696.0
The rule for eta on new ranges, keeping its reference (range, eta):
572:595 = 591.0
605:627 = 613.5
